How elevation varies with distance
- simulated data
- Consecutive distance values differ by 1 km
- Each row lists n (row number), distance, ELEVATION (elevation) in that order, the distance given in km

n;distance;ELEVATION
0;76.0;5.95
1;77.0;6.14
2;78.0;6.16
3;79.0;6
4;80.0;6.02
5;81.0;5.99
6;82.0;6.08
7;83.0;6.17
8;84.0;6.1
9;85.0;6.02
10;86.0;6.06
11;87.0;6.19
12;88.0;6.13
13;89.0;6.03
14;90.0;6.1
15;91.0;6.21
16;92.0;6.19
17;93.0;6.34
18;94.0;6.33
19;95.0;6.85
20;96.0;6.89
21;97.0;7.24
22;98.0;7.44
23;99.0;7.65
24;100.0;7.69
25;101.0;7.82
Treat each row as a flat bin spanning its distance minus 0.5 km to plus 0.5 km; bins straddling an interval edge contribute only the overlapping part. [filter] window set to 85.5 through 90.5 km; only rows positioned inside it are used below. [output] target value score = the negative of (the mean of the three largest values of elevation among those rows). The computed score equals -6.1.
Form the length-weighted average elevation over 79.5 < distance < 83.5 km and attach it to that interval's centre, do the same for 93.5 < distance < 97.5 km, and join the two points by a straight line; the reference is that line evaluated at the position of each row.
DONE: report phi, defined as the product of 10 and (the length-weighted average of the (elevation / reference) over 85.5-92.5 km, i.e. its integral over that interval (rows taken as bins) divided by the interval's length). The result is 9.5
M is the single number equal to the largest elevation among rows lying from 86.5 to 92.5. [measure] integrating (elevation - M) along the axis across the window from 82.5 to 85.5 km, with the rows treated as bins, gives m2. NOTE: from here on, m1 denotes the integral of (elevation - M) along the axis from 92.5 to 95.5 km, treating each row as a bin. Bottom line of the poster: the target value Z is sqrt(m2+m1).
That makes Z 0.74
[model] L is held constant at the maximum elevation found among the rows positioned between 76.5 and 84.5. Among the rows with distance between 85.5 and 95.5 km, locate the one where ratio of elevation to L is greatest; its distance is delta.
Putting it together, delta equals 95.0 km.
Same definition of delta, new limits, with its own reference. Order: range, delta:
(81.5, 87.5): 87.0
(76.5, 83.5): 83.0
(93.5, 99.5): 99.0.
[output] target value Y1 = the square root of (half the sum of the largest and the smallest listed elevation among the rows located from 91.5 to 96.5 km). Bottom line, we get 2.56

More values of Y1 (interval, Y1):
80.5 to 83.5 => 2.47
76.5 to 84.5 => 2.47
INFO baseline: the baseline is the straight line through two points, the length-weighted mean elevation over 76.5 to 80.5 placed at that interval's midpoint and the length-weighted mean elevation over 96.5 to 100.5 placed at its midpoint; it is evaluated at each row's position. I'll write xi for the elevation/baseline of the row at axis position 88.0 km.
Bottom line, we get 0.907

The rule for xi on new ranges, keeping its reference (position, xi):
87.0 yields 0.926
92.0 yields 0.879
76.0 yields 1.008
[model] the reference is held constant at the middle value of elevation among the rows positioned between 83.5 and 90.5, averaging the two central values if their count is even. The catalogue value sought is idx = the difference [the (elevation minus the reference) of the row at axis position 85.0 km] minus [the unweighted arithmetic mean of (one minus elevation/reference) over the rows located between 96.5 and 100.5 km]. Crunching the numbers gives 0.15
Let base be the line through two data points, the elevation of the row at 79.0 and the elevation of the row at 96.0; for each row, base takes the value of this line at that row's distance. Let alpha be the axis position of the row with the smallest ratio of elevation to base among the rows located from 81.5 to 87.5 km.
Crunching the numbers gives 86.0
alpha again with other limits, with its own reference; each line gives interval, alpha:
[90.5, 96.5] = 92.0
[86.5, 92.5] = 89.0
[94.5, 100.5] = 96.0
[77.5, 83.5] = 81.0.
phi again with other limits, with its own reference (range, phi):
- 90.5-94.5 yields 9.4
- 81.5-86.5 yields 9.8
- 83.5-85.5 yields 9.7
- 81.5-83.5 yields 10.0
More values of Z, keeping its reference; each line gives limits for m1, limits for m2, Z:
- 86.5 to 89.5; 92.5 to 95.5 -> 0.78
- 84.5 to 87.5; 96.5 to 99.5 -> 1.83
